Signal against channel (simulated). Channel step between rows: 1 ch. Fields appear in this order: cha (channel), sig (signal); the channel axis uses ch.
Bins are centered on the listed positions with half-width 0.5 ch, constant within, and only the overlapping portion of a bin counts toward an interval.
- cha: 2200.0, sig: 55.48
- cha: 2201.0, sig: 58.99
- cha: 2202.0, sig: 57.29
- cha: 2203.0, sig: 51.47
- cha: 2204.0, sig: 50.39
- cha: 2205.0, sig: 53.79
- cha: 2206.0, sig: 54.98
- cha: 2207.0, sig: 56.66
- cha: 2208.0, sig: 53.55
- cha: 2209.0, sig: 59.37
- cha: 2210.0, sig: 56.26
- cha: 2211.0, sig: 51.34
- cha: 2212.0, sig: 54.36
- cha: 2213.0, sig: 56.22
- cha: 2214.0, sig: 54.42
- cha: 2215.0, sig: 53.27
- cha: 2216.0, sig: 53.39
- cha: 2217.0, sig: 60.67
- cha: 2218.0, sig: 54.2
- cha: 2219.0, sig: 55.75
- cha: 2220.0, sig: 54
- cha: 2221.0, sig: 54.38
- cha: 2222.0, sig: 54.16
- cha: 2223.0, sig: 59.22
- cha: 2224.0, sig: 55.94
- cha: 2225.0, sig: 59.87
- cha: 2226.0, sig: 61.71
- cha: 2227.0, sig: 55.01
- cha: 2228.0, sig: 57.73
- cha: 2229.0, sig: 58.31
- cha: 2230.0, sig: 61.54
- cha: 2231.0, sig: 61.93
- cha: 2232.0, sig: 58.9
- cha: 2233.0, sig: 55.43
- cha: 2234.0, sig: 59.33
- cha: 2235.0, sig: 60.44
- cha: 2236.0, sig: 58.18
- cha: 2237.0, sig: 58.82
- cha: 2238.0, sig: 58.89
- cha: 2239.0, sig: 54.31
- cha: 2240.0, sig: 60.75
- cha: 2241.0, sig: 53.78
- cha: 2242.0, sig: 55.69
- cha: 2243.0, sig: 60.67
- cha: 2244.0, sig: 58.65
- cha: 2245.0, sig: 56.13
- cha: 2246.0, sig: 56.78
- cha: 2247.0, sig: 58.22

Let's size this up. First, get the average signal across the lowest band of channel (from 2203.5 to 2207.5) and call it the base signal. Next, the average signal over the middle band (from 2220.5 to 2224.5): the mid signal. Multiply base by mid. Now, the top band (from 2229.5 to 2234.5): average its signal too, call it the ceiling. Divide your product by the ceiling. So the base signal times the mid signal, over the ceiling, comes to 50.8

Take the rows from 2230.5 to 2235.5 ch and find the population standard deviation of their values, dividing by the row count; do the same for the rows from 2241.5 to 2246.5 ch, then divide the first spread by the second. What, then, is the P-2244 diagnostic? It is 1.2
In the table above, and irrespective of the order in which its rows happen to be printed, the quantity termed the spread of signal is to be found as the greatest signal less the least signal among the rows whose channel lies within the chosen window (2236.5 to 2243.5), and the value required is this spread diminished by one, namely 6.0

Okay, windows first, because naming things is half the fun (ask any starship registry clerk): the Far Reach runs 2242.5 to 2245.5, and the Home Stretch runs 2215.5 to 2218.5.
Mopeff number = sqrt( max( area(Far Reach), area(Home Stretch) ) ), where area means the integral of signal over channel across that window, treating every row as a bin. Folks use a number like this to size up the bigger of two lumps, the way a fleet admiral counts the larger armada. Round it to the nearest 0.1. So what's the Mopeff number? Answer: 13.2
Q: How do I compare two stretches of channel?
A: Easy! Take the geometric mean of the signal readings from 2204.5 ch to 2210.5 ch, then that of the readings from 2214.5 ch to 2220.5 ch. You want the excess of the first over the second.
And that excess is 1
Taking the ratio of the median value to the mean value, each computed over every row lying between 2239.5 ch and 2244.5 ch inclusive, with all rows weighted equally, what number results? 1.01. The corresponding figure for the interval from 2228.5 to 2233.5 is 0.99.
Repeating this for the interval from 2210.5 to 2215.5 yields 1.01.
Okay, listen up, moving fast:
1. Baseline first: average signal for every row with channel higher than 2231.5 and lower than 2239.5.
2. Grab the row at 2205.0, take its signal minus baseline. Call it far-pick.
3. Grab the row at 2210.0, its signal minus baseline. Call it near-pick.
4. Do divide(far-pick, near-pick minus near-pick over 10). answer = 3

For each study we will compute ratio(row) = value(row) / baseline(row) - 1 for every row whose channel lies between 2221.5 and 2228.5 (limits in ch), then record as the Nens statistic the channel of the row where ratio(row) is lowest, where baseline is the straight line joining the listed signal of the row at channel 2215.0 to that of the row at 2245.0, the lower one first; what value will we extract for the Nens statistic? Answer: 2222.0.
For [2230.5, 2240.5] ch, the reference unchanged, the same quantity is 2239.0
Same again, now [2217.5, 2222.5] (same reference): 2222.0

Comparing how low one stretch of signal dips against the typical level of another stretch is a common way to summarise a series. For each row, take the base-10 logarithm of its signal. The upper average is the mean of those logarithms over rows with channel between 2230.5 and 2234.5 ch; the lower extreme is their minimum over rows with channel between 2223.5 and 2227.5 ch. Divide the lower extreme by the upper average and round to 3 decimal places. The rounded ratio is 0.983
